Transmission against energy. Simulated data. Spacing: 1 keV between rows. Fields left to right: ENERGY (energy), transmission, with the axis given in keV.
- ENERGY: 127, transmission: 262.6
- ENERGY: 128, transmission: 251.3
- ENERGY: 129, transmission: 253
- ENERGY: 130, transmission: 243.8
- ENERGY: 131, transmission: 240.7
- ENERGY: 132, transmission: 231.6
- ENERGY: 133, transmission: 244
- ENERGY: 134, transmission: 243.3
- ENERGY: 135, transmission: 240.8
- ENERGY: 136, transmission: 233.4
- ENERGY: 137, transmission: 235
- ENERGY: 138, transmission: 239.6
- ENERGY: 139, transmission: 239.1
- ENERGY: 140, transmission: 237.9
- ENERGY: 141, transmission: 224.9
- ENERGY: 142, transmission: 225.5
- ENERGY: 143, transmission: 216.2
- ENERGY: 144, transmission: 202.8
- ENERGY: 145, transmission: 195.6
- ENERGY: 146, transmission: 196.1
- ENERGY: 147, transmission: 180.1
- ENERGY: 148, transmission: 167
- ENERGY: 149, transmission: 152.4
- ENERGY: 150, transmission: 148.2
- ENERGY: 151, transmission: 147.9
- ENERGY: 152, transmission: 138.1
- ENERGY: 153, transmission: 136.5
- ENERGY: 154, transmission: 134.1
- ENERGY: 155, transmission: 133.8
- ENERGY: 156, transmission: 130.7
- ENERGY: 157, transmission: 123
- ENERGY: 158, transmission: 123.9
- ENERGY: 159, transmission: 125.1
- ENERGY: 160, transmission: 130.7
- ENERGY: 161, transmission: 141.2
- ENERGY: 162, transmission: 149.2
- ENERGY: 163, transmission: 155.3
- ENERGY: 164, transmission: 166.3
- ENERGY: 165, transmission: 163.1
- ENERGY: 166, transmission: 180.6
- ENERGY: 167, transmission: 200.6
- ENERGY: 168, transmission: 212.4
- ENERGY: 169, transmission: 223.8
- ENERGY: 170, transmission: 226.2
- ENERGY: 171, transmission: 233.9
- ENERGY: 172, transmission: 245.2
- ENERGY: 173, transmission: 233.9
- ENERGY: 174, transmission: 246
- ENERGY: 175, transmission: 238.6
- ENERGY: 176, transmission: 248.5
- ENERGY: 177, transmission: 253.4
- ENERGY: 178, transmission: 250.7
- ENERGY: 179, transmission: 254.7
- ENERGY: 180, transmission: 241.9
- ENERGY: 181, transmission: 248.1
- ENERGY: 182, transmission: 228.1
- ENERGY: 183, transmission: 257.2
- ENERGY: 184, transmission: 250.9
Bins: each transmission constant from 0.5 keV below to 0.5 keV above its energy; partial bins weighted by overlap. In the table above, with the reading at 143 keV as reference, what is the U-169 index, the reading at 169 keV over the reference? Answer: 1.04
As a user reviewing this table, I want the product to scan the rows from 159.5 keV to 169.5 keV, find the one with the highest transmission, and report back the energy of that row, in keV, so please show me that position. 169 keV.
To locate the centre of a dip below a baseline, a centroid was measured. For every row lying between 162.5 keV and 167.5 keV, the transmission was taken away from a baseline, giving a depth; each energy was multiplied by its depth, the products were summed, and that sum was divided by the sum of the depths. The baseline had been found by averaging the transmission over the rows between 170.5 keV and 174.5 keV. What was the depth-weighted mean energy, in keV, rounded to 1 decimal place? 164.7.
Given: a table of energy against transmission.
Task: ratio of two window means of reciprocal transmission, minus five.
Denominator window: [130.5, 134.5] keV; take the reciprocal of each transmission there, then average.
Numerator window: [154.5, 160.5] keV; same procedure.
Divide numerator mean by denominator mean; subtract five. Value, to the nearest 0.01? -3.12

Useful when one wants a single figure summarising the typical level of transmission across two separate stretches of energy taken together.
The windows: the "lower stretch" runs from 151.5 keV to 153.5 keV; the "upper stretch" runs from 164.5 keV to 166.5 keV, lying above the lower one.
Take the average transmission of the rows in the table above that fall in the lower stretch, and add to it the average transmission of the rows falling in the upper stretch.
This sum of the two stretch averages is 309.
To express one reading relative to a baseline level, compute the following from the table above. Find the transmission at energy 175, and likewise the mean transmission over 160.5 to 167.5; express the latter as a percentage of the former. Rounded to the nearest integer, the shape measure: 69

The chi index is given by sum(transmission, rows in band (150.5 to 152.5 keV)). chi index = 286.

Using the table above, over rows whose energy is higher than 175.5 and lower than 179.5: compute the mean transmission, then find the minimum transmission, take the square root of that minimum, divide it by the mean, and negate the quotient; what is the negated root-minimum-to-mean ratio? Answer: -0.0626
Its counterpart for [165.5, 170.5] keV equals -0.0644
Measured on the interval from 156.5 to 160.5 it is -0.0882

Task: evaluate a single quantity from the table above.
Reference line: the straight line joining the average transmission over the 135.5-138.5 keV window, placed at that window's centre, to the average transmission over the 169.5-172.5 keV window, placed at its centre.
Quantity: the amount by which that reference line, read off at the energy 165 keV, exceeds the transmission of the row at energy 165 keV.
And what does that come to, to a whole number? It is 72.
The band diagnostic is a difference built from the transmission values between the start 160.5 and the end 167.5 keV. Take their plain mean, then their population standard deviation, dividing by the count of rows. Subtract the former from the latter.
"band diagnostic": -147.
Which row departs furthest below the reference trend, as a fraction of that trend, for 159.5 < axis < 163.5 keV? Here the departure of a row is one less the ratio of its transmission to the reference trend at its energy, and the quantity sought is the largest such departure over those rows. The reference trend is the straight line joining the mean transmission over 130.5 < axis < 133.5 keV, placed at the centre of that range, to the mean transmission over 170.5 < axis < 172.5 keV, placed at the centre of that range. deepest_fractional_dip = 0.45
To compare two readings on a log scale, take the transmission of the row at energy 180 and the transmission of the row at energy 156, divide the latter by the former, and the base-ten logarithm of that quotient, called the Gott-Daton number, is -0.27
